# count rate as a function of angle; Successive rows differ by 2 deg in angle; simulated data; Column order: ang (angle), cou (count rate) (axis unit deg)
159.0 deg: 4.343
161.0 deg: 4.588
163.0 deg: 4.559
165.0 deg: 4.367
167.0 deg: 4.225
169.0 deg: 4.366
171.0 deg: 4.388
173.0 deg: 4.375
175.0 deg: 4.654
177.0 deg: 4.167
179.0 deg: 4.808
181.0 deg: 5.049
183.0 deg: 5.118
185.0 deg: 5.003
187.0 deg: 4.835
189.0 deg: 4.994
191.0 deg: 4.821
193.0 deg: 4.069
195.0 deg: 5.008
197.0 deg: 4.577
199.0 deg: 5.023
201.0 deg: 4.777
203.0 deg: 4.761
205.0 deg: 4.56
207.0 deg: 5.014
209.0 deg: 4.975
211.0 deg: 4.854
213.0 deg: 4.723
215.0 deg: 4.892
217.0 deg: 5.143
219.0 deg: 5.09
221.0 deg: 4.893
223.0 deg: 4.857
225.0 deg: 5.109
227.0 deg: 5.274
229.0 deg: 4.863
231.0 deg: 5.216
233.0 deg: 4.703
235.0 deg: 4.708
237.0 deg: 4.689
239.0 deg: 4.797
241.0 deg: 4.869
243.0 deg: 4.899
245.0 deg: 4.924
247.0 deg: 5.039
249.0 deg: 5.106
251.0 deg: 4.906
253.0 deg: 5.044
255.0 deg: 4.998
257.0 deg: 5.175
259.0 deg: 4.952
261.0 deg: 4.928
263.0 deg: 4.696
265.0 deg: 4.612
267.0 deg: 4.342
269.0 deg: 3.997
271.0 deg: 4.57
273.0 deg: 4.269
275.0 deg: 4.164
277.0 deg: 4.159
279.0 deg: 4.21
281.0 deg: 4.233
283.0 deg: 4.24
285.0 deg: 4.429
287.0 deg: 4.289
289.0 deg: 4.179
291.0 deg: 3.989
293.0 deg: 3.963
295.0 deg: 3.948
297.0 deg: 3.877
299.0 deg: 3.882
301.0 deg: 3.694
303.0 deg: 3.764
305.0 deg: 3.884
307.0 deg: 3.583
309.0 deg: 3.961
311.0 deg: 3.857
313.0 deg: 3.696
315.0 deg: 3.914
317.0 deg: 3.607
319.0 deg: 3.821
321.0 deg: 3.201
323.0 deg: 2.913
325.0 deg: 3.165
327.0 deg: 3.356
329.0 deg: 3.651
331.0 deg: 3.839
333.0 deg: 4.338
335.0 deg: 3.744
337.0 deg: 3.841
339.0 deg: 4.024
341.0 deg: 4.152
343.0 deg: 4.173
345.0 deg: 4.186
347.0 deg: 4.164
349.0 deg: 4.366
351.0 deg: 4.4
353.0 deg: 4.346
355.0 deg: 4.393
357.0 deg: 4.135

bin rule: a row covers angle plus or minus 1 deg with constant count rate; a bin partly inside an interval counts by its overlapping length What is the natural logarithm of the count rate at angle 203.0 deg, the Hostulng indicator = 1.56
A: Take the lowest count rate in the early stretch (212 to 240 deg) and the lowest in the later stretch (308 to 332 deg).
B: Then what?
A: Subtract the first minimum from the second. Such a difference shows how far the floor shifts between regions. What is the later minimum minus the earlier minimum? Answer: -1.8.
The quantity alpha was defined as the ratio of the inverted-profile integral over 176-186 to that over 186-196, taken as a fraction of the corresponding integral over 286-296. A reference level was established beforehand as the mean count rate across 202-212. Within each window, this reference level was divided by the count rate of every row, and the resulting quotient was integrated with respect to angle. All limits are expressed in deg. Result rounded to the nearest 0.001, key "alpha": 0.083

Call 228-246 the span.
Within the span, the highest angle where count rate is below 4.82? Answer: 239.0 deg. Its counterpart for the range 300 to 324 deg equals 323.0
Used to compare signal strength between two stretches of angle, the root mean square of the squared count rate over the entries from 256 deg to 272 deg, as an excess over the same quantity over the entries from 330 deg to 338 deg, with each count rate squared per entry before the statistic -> 6.4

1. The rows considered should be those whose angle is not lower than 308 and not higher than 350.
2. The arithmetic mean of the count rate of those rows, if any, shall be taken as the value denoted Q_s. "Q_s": 3.81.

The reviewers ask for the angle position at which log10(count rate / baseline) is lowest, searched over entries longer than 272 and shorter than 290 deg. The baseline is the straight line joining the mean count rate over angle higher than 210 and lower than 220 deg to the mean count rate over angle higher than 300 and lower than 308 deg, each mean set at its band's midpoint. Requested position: 275.0 deg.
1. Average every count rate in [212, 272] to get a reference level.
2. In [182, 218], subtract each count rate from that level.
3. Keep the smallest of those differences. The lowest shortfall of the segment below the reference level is -0.3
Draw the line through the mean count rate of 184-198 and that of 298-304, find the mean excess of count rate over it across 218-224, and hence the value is 0.46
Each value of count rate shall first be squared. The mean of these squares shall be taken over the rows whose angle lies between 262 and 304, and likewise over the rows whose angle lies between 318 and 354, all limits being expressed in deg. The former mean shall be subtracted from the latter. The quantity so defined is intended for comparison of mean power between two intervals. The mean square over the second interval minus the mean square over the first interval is -2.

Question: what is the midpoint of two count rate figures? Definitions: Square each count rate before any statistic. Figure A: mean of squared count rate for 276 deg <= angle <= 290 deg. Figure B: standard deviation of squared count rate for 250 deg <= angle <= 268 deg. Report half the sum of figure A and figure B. 10.2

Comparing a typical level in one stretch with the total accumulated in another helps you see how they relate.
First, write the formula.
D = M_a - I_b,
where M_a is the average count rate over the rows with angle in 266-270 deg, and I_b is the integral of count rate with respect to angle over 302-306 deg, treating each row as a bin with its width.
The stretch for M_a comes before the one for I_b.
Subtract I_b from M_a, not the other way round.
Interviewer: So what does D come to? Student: -11.1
